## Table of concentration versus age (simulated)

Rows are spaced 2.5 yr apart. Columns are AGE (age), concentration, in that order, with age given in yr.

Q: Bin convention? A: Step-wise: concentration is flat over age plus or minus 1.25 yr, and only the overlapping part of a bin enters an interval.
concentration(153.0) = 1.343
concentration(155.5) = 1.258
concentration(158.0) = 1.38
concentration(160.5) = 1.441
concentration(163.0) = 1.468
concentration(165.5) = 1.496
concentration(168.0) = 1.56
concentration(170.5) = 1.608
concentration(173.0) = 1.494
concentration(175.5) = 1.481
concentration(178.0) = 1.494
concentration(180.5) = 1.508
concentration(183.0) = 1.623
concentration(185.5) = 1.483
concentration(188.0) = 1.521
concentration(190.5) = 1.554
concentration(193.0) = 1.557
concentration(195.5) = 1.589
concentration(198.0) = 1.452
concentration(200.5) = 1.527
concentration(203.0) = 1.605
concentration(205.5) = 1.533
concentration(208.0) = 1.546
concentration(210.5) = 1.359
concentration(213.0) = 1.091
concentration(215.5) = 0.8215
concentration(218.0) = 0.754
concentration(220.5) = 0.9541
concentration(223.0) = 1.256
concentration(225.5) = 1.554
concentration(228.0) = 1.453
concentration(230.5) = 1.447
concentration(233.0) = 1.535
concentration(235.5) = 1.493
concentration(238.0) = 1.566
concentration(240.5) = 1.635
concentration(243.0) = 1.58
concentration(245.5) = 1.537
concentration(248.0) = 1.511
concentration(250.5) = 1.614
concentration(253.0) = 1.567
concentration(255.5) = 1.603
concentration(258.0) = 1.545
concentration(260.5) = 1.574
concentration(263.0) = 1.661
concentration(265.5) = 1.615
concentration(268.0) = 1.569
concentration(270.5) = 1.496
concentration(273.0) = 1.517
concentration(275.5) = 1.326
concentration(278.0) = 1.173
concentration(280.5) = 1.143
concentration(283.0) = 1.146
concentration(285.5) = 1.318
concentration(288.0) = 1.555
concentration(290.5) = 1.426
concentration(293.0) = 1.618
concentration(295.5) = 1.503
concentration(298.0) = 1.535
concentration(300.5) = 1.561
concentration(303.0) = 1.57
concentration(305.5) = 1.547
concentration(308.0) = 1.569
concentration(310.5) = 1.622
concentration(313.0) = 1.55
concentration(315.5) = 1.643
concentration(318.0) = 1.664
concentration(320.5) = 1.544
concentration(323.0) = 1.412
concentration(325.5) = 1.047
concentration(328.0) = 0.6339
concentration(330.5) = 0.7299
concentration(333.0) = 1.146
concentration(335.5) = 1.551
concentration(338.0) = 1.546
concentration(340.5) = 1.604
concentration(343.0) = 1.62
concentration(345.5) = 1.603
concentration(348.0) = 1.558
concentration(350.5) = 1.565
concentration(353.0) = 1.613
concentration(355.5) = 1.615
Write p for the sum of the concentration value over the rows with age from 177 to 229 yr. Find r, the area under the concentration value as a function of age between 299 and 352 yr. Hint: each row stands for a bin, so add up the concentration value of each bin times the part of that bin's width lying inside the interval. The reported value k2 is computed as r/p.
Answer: 2.62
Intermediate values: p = 29.2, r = 76.5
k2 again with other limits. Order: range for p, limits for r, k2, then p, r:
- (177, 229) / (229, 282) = 2.73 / 29.2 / 79.9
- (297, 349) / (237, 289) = 2.56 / 30.3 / 77.3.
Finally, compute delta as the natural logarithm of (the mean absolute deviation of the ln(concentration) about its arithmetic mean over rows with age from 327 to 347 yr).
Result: -1.2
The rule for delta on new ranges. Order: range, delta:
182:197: -3.8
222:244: -2.9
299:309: -5.3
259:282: -2.2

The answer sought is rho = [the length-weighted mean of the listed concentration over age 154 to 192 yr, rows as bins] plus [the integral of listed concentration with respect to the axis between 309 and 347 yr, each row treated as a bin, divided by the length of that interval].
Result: 2.89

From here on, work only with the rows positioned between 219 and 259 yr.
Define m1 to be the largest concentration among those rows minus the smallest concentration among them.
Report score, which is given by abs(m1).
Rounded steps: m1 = 0.68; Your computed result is 0.68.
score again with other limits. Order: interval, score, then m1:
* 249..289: 0.52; 0.52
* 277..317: 0.50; 0.50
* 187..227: 0.85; 0.85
